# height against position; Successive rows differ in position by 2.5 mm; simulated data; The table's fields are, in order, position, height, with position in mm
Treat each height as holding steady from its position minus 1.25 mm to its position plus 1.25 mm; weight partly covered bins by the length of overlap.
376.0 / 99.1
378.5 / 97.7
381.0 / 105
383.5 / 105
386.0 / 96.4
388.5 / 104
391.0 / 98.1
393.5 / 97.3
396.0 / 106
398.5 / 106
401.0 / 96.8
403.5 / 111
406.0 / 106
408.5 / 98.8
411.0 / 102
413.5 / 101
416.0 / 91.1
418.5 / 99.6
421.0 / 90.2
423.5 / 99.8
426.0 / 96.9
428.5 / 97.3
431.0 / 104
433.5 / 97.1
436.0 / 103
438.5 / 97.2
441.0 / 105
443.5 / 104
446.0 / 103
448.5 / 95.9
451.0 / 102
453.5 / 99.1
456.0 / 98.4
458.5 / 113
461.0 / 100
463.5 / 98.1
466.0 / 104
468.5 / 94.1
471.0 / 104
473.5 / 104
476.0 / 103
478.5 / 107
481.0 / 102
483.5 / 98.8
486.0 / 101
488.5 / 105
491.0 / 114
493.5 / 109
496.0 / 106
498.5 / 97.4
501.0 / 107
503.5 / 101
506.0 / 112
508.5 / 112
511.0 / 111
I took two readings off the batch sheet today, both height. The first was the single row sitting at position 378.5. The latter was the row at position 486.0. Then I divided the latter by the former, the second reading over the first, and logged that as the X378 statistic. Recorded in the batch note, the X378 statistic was 1.03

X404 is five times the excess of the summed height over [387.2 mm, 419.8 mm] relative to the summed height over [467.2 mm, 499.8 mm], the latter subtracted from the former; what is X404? -138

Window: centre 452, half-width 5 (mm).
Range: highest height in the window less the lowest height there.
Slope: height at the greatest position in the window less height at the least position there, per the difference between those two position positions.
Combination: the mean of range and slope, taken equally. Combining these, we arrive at 3.2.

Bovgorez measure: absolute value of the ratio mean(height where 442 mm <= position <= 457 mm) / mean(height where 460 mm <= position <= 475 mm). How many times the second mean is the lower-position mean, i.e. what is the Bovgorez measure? 1.00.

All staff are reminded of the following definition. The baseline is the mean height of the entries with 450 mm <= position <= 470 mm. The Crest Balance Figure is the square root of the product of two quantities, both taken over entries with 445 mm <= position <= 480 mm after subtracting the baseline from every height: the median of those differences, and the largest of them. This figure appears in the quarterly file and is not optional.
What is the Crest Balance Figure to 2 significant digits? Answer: 4.1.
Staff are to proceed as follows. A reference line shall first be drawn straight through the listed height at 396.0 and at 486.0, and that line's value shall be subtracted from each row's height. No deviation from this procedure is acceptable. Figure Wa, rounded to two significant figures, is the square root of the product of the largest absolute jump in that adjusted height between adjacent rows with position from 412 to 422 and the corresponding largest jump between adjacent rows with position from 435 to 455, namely 8.8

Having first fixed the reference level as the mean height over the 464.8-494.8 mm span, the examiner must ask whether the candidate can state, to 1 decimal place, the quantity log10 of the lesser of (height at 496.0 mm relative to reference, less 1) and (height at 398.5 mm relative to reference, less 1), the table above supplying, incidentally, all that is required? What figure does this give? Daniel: -1.7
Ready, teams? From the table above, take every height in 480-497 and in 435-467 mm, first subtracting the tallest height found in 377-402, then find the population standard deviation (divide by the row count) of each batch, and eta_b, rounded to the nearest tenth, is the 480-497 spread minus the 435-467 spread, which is 0.5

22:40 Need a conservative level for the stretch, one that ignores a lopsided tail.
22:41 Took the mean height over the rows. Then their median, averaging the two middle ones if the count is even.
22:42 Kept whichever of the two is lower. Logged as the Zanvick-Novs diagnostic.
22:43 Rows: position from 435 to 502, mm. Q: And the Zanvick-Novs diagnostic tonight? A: 103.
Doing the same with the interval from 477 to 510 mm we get 106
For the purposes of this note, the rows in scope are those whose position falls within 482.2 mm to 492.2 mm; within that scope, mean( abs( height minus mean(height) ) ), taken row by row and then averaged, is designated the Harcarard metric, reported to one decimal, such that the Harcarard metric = 4.8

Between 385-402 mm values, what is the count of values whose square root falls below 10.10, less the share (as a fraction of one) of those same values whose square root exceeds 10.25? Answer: 3.7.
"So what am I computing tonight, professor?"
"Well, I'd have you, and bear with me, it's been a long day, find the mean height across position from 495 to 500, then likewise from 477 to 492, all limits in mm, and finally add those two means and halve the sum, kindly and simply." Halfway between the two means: 103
